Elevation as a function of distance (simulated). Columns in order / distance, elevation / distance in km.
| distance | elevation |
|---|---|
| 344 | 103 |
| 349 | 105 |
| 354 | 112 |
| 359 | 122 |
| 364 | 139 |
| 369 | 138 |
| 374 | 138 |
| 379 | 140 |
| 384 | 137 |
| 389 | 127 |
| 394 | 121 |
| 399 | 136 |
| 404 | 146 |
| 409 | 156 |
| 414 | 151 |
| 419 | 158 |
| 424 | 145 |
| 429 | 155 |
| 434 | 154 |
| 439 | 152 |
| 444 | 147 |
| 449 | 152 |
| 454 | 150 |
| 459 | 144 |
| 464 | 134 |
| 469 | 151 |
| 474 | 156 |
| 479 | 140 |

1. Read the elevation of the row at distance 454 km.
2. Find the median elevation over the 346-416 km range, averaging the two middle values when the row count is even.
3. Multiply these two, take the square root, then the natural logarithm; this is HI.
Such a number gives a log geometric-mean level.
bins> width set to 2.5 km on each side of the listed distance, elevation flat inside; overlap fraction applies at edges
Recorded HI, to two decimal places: 4.97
